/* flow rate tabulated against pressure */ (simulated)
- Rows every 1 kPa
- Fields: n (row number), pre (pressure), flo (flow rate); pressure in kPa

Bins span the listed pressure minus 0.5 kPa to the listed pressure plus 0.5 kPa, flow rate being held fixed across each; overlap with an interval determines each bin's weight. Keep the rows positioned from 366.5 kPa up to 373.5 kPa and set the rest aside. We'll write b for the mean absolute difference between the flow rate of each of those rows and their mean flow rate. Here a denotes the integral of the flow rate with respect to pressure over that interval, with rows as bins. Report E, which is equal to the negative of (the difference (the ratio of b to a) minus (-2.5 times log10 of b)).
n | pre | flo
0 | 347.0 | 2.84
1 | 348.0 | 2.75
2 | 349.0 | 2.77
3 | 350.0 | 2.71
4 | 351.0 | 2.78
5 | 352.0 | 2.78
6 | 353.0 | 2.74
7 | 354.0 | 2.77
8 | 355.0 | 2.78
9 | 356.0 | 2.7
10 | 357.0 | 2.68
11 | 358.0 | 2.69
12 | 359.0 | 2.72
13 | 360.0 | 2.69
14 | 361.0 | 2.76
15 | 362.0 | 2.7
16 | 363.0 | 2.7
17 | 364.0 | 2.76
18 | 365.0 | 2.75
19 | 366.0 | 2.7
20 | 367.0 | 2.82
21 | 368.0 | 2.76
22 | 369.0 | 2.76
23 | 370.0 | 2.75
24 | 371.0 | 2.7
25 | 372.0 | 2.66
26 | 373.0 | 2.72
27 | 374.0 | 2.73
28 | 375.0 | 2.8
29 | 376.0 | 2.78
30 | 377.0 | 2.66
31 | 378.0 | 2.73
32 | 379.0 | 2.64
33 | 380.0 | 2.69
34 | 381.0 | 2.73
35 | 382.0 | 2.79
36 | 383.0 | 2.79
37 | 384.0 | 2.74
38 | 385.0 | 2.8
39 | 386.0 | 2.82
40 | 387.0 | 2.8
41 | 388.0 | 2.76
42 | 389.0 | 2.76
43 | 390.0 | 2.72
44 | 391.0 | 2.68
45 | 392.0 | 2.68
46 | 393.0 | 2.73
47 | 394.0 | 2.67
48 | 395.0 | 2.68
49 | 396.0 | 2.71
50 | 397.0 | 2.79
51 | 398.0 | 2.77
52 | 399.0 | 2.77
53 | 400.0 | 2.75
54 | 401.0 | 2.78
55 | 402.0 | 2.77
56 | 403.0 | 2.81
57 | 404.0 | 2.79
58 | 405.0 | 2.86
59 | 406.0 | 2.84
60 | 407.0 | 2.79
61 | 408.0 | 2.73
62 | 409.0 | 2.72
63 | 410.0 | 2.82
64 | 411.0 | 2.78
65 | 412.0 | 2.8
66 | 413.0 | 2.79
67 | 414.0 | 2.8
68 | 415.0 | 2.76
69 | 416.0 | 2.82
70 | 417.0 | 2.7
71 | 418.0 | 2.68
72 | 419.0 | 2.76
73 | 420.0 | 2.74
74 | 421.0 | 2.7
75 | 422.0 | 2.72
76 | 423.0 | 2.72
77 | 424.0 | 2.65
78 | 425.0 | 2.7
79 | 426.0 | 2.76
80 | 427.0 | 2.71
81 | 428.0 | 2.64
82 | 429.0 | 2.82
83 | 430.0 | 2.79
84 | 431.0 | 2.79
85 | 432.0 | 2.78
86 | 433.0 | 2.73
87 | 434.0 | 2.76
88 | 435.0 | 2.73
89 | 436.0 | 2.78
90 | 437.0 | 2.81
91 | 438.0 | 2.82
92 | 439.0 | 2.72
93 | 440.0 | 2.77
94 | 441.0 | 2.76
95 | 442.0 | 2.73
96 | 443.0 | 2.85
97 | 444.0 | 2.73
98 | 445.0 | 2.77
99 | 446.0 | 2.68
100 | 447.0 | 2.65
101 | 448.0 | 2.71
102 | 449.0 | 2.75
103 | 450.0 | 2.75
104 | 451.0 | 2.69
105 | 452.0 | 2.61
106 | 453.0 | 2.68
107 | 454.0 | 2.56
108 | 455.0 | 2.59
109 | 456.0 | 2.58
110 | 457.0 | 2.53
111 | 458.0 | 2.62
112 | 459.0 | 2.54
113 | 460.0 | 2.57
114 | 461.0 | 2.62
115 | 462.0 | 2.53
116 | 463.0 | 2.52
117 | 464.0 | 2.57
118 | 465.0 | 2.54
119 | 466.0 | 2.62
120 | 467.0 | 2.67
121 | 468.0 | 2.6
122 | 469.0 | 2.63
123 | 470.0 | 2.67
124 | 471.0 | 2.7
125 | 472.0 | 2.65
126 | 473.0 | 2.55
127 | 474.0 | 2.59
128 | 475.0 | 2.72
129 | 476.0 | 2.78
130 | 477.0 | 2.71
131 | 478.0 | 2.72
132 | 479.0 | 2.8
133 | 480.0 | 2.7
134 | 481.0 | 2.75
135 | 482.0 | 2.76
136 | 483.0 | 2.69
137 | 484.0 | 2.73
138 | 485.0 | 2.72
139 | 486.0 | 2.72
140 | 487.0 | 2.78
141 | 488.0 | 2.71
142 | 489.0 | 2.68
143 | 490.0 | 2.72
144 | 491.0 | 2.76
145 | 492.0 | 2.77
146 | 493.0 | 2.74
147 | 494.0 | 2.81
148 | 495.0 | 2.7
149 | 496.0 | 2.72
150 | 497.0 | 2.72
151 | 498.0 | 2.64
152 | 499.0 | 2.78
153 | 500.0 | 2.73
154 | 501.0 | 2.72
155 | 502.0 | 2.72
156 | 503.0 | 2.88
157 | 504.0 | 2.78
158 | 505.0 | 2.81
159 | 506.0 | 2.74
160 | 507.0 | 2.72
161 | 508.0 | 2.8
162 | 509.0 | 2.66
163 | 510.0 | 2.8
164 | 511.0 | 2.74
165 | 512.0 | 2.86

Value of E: 3.5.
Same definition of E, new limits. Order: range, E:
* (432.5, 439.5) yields 3.7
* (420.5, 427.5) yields 4.2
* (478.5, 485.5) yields 3.8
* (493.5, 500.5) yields 3.5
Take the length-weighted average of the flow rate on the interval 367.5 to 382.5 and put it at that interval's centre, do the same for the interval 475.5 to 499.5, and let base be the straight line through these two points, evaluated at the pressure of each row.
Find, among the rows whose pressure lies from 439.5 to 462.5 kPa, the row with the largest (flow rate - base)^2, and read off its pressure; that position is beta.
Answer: 462.0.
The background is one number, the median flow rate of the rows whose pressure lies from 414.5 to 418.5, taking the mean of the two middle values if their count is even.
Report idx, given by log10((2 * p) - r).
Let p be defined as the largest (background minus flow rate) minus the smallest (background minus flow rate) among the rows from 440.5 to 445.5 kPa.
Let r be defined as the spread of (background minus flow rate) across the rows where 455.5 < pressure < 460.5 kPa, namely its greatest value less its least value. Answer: -0.82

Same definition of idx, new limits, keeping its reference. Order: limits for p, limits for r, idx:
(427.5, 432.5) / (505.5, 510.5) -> -0.66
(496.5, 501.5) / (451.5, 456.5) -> -0.80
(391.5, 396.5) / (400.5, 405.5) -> -1.52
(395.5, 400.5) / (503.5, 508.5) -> -1.15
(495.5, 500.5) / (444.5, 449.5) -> -0.80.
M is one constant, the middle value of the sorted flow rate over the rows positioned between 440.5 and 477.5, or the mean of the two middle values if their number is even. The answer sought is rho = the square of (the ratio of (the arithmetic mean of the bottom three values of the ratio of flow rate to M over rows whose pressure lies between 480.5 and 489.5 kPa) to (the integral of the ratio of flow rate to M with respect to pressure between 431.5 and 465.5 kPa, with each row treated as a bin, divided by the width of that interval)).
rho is 1.01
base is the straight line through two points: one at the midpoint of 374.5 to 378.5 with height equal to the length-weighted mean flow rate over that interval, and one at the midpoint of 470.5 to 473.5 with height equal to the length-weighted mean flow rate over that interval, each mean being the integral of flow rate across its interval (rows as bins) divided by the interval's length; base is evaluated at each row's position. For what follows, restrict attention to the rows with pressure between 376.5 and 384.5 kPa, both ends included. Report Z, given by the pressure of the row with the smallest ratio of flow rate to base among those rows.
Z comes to 379.0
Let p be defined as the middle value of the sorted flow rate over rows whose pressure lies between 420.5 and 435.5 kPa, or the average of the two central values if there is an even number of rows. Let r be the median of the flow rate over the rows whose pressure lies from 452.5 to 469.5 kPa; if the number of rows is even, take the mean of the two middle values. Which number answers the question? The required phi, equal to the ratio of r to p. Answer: 0.95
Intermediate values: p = 2.73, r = 2.58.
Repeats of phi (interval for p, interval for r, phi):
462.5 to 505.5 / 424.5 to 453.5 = 1.01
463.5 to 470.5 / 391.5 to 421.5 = 1.06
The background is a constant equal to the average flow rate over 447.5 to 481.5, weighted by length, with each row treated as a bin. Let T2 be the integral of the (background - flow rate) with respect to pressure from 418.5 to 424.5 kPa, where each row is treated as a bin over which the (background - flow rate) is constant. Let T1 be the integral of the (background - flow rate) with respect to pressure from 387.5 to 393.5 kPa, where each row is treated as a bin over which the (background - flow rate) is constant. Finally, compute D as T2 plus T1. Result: -0.9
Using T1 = -0.48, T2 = -0.44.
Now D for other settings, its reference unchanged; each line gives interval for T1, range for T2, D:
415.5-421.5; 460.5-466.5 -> -0.1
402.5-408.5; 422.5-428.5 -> -1.3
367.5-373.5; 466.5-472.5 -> -0.6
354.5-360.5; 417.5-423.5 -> -0.9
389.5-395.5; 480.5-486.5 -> -0.8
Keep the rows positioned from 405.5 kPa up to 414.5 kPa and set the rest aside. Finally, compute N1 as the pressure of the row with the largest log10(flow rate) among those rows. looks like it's 406.0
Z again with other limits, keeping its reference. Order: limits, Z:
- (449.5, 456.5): 454.0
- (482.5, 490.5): 489.0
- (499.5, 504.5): 501.0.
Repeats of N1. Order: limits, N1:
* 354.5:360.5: 355.0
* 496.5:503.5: 503.0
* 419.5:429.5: 429.0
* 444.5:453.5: 445.0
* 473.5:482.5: 479.0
